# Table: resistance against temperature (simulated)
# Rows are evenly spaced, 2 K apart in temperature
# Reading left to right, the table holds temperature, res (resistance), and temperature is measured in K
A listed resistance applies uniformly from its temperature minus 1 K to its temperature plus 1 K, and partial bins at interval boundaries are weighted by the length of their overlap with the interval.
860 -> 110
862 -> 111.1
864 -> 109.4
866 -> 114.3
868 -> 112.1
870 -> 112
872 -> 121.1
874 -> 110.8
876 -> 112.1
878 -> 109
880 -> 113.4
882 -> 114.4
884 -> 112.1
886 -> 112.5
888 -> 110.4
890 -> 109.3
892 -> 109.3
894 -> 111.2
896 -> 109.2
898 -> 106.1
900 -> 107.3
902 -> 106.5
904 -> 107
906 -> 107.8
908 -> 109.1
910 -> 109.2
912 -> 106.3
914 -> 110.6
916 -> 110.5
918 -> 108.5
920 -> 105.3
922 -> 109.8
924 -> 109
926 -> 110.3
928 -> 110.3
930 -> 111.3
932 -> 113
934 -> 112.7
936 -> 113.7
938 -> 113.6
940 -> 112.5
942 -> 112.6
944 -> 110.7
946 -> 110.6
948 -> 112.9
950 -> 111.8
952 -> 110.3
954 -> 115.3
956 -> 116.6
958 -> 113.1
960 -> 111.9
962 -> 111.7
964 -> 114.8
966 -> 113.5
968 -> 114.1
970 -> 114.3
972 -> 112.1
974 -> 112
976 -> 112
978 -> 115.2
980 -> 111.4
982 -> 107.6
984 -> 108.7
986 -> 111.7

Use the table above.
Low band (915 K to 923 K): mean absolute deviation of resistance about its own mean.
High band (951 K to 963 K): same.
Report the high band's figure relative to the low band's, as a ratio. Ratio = 1.1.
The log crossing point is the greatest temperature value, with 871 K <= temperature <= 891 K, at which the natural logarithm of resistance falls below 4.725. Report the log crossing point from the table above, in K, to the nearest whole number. 890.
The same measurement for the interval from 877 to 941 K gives 940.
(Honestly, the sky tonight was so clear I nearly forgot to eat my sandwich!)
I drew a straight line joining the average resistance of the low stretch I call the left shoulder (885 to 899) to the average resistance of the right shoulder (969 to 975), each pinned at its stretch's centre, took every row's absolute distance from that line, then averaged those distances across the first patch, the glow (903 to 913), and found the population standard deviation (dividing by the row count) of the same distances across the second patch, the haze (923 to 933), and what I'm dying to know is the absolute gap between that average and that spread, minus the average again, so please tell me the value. -0.7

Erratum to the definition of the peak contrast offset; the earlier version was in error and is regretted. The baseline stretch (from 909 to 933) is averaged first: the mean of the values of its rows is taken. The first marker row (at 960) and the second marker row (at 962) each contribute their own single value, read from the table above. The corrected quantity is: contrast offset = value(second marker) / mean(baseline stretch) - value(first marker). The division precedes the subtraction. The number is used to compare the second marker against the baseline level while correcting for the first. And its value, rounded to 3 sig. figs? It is -111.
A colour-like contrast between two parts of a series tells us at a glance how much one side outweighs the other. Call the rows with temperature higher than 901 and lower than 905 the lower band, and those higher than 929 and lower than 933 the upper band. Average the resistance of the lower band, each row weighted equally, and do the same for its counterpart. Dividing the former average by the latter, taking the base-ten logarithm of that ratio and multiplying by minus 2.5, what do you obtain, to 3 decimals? 0.054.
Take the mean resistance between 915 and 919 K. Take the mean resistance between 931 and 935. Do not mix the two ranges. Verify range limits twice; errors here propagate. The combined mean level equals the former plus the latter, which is 222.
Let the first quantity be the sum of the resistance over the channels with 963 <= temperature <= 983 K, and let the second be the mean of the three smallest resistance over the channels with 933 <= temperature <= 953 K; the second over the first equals 0.0981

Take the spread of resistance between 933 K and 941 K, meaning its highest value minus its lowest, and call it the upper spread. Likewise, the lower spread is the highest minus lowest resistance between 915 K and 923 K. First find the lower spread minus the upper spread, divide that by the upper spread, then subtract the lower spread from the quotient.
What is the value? -2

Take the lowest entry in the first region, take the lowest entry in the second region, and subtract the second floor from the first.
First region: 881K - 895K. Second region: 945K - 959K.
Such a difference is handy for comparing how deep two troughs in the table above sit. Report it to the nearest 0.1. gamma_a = -1.0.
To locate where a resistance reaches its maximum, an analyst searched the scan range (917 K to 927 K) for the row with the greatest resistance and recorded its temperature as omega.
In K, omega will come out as 926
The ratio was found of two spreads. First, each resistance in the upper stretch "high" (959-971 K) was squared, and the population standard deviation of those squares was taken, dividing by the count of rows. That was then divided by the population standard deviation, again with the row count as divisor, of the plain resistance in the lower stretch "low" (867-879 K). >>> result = 70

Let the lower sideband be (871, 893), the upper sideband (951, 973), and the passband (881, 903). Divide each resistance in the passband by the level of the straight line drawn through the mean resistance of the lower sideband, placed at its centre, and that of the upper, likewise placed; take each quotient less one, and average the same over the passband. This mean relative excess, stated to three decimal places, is -0.022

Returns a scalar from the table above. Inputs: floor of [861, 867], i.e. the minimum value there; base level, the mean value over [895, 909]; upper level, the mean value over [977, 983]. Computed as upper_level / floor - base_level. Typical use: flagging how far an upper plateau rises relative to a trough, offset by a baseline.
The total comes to -107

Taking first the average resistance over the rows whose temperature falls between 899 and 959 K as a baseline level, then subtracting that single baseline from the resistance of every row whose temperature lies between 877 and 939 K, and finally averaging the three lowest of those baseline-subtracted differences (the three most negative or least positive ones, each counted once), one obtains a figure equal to -4.7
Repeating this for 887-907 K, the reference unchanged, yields -4.1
